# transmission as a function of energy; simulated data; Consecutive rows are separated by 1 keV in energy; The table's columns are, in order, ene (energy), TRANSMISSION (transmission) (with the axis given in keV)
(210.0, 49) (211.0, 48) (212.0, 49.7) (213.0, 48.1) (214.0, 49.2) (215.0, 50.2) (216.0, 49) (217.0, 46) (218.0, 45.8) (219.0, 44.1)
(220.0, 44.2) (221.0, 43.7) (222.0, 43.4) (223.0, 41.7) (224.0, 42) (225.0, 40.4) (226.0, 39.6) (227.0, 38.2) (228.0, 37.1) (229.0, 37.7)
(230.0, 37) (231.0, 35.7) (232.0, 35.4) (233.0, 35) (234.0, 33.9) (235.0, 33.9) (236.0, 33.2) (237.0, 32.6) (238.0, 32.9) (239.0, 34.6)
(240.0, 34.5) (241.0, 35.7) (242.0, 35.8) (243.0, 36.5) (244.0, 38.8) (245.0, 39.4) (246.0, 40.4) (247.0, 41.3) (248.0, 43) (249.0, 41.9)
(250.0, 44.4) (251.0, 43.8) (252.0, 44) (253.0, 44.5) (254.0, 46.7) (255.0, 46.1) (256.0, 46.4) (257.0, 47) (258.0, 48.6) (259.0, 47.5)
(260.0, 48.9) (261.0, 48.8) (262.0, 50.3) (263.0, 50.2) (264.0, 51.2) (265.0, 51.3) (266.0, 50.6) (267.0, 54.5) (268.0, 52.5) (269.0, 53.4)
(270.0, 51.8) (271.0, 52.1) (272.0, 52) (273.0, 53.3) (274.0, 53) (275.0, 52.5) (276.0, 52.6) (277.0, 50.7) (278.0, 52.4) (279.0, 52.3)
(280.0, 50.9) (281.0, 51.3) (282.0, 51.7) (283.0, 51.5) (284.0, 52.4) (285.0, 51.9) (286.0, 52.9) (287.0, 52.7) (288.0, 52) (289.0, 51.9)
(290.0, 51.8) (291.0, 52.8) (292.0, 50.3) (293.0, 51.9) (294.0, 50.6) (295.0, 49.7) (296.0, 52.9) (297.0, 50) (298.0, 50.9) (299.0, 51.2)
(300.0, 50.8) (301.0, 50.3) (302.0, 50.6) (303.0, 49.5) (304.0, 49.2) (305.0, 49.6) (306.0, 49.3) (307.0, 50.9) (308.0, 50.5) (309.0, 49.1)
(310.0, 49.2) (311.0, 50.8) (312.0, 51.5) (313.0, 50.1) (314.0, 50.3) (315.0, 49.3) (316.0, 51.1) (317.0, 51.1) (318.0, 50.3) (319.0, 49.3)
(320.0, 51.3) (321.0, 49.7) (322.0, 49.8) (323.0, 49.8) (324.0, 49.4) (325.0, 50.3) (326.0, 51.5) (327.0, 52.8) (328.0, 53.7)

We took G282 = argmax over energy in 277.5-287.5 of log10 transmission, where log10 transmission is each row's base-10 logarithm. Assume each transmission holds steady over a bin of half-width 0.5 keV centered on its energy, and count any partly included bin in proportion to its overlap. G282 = 286.0 keV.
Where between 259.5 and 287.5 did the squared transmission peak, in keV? 267.0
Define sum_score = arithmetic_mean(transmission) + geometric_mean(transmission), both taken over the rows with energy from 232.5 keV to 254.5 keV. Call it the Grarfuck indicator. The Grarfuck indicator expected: 77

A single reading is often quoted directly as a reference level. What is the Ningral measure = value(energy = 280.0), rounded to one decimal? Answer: 50.9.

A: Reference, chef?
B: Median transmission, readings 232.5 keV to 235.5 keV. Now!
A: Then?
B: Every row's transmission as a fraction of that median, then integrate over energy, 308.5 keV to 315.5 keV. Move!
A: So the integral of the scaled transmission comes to 10.3 keV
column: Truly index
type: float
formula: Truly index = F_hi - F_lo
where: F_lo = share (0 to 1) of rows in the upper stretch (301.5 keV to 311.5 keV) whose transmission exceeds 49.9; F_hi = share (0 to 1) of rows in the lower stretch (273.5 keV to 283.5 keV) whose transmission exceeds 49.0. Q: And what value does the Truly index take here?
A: 0.6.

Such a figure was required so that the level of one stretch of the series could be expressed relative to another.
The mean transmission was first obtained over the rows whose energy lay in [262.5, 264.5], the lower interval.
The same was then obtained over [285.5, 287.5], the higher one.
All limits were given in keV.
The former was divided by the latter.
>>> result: 1.0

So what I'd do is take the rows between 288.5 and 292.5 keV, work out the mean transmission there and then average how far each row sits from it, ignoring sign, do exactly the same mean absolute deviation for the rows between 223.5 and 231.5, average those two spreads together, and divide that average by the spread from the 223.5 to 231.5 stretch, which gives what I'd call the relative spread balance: 0.71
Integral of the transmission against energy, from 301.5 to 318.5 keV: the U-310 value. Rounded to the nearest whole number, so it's 852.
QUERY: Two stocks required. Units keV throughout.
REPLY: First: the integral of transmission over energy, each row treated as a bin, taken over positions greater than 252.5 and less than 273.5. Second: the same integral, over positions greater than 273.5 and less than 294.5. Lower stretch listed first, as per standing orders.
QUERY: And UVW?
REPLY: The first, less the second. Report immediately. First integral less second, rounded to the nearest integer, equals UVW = -42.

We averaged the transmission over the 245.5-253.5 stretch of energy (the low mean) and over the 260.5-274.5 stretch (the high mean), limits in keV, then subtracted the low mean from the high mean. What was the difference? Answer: 8.9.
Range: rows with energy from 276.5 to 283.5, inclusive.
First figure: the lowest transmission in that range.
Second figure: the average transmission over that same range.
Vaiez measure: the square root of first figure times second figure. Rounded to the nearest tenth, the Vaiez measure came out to 51.1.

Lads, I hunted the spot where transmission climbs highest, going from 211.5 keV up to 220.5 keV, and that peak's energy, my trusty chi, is 215.0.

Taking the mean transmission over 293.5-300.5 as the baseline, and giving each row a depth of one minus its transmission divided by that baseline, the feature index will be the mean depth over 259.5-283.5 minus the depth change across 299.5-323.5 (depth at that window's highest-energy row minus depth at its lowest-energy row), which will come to -0.04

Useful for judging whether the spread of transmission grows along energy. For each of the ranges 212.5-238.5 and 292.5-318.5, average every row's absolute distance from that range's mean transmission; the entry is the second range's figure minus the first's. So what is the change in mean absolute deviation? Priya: -4.1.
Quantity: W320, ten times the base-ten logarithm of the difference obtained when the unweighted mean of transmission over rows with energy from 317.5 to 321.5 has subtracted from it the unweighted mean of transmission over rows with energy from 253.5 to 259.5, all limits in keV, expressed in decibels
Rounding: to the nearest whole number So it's 5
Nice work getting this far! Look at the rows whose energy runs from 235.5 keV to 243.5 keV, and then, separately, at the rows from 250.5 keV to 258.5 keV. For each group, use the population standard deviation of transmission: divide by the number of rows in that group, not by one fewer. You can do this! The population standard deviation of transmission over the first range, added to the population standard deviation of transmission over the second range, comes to 2.93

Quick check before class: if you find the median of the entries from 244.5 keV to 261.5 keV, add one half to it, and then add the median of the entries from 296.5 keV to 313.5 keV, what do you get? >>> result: 95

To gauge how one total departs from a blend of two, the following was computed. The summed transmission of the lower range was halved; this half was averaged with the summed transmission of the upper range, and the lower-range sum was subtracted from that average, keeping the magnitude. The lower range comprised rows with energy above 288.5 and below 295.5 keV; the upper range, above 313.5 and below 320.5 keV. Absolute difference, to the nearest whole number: 93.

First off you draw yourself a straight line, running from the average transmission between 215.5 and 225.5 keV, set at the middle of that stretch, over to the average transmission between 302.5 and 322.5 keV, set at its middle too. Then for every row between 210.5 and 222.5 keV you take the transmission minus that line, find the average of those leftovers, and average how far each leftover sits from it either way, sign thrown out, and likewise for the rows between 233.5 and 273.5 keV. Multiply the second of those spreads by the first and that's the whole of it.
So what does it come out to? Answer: 13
